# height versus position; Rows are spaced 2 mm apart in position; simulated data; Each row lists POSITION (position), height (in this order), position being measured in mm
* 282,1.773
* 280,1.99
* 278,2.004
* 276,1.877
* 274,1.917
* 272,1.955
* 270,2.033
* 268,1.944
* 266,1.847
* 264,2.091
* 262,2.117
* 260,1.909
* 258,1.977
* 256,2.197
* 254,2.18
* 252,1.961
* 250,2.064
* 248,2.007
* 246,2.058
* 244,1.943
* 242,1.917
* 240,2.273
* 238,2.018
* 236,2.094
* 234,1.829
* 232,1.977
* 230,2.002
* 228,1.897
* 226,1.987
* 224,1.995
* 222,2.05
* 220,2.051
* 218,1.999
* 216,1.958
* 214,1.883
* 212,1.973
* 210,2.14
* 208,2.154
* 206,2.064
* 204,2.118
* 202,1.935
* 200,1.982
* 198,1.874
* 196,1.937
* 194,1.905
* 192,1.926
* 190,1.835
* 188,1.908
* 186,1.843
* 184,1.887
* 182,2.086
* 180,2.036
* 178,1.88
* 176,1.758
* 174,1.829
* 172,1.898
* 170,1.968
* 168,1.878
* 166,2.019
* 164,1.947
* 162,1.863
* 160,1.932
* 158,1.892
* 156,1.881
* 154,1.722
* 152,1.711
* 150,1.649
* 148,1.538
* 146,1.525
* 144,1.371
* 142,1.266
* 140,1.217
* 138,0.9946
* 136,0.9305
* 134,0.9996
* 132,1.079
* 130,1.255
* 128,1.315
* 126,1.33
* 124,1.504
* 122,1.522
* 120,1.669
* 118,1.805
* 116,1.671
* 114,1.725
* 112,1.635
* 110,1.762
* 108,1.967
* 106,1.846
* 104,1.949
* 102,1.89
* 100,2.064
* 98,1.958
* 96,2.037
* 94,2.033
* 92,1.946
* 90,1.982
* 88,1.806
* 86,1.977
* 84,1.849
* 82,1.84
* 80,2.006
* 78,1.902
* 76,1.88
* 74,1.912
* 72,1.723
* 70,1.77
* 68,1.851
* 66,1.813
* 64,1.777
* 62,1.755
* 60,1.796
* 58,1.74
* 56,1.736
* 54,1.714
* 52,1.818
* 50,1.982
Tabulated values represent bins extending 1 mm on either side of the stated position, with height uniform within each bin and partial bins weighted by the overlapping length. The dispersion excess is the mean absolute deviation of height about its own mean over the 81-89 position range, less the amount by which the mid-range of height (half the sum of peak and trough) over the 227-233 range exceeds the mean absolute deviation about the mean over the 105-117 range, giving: -1.80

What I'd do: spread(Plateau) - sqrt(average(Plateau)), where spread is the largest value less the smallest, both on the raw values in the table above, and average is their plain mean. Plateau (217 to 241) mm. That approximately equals -1.0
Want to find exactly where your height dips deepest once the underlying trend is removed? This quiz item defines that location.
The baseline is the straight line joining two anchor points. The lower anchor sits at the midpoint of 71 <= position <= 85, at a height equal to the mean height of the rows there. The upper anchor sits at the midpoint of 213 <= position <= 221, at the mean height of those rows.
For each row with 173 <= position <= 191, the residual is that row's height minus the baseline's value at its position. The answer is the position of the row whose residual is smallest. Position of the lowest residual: 176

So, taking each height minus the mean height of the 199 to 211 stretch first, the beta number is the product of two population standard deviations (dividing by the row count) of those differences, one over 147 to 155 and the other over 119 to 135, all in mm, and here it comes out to 0.015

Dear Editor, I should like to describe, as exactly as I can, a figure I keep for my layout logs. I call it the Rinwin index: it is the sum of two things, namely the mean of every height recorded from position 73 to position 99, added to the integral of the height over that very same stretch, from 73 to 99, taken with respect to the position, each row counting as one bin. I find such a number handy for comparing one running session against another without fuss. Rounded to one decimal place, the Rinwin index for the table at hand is 52.2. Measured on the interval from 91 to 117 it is 50.8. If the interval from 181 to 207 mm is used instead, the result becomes 52.5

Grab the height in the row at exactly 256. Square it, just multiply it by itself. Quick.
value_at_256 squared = 4.8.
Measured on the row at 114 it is 3.0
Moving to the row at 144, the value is 1.9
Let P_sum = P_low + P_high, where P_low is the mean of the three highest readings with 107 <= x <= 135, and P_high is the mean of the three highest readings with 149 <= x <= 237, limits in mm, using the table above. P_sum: 3.98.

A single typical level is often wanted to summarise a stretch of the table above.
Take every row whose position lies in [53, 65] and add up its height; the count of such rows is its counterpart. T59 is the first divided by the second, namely 1.75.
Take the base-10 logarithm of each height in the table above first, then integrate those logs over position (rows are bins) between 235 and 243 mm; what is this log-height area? 2.5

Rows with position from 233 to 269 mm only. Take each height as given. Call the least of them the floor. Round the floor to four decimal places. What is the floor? 1.8290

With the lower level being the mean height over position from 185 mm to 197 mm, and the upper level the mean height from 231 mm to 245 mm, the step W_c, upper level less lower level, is 0.11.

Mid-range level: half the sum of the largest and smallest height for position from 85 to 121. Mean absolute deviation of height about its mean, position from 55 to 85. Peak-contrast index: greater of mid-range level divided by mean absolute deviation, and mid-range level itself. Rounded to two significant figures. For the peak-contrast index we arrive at 29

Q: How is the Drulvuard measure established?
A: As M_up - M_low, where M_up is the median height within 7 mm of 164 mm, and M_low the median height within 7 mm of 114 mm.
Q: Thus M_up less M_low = 0.21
